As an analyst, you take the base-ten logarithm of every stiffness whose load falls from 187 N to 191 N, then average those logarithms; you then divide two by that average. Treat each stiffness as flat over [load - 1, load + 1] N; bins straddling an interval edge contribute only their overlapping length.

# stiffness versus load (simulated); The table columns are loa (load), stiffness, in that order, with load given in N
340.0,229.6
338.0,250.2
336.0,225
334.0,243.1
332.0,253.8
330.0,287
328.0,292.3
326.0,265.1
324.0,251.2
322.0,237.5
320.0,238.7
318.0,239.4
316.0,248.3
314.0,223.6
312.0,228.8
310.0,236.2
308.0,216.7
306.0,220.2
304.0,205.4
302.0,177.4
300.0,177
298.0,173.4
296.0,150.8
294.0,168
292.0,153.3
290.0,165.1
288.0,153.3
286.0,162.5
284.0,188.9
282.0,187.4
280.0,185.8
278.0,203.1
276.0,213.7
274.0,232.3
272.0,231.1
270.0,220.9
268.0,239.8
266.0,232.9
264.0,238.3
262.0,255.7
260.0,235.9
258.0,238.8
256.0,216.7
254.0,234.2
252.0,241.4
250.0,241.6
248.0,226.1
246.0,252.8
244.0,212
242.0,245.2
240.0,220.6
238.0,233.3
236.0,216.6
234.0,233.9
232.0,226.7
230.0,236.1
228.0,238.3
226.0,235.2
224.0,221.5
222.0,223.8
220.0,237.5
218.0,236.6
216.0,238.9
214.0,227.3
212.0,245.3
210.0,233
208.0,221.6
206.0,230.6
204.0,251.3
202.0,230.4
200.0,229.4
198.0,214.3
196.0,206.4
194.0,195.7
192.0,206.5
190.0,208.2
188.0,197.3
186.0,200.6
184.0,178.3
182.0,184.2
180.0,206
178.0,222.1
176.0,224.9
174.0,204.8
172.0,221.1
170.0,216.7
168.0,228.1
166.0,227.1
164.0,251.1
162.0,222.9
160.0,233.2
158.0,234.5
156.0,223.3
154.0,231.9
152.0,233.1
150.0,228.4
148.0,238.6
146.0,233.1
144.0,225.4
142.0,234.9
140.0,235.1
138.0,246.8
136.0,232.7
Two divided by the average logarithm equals 0.867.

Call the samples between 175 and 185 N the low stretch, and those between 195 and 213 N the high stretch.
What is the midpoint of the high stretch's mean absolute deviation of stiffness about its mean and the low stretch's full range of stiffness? 28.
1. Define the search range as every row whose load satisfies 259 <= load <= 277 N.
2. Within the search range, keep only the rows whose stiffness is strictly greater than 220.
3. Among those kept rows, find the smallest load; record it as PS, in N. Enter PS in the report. 260.0 N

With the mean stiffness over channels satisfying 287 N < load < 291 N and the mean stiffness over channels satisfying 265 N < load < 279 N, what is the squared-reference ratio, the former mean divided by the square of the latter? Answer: 0.0031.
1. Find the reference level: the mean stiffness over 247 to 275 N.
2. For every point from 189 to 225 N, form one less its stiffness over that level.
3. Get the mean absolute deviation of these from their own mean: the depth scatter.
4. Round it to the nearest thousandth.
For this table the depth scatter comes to 0.050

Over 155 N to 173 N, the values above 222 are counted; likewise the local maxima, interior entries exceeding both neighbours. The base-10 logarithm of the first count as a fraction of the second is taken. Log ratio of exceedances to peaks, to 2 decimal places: 0.37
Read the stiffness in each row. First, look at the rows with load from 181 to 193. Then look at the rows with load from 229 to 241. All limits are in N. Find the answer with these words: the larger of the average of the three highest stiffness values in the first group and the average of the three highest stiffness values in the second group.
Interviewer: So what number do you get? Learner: 234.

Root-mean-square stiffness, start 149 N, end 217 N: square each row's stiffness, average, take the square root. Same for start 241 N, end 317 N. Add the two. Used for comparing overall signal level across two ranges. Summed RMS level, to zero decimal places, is 435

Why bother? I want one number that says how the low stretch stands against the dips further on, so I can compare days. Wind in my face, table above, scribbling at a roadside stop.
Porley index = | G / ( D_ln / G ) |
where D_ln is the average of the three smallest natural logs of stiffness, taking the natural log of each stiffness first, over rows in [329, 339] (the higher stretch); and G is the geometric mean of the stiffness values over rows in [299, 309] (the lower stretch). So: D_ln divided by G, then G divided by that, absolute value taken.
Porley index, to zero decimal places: 7190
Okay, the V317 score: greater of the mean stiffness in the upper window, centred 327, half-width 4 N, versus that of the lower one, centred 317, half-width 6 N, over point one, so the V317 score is 2739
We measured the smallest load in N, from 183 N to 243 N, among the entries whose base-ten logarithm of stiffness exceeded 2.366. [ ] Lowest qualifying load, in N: 204.0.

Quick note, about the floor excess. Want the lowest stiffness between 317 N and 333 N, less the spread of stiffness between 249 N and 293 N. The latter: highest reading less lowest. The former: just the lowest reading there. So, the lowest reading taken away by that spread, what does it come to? 135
